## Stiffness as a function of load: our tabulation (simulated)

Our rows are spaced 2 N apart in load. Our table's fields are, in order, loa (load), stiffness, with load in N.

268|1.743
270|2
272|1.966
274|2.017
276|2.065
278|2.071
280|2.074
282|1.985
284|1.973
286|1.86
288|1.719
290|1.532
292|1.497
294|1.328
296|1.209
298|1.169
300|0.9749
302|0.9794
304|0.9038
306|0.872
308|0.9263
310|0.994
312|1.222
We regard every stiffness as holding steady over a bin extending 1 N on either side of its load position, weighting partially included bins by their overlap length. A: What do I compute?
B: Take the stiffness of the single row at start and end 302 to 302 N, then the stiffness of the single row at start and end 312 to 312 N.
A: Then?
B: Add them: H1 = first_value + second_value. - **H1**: 2.20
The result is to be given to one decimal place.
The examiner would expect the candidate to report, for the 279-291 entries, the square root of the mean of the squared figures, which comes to 1.9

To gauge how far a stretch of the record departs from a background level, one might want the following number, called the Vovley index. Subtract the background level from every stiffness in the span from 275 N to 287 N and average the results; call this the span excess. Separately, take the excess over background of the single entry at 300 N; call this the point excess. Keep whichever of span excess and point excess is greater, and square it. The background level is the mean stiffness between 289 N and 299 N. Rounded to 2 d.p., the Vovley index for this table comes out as 0.43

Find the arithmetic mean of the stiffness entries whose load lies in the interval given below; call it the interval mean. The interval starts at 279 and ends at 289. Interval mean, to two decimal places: 1.92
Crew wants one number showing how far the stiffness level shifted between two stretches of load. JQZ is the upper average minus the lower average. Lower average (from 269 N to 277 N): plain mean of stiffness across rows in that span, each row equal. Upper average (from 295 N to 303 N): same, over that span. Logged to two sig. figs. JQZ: -0.93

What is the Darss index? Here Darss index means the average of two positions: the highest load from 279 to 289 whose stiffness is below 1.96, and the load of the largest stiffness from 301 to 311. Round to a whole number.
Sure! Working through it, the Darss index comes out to 299 N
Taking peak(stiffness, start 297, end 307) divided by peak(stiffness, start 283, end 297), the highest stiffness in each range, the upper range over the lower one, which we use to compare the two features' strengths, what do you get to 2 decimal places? 0.59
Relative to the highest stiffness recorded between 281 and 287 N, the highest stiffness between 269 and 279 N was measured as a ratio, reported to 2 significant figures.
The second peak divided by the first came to 1.0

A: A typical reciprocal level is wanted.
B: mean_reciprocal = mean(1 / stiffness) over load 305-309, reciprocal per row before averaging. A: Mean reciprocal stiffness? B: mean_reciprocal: 1.1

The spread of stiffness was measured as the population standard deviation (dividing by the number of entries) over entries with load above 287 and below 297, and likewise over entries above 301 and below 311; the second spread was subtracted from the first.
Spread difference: 0.13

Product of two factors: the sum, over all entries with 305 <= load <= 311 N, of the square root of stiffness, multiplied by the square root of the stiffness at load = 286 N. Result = 3.9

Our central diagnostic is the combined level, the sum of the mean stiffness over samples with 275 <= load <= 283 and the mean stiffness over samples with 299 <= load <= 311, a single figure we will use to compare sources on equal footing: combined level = 2.99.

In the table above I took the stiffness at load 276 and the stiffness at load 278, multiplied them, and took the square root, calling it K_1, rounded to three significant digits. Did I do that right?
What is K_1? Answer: 2.07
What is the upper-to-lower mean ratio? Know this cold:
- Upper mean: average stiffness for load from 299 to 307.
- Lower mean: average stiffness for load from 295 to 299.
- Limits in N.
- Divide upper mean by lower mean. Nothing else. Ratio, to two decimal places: 0.78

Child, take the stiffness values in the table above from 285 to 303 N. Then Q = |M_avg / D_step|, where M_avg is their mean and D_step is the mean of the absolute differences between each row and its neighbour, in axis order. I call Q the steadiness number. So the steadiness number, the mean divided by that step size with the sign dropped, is 12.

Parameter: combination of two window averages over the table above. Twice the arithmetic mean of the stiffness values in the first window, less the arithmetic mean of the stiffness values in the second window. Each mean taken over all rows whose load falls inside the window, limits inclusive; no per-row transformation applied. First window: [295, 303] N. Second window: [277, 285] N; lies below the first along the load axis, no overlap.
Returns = 0.1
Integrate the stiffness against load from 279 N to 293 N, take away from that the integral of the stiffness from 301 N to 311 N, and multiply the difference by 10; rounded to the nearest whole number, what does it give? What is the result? 159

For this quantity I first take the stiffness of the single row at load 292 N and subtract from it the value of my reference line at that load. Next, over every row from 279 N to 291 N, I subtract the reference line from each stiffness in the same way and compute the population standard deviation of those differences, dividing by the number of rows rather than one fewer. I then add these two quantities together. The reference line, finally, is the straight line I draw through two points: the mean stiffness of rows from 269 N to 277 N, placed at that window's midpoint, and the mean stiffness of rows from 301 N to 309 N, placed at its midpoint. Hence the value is 0.21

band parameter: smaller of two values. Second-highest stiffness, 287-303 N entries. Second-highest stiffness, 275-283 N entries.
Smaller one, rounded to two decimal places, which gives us 1.53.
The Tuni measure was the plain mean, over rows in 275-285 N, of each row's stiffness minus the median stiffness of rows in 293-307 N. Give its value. 1.05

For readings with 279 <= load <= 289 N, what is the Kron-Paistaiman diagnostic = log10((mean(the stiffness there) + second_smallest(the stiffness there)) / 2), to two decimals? 0.28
